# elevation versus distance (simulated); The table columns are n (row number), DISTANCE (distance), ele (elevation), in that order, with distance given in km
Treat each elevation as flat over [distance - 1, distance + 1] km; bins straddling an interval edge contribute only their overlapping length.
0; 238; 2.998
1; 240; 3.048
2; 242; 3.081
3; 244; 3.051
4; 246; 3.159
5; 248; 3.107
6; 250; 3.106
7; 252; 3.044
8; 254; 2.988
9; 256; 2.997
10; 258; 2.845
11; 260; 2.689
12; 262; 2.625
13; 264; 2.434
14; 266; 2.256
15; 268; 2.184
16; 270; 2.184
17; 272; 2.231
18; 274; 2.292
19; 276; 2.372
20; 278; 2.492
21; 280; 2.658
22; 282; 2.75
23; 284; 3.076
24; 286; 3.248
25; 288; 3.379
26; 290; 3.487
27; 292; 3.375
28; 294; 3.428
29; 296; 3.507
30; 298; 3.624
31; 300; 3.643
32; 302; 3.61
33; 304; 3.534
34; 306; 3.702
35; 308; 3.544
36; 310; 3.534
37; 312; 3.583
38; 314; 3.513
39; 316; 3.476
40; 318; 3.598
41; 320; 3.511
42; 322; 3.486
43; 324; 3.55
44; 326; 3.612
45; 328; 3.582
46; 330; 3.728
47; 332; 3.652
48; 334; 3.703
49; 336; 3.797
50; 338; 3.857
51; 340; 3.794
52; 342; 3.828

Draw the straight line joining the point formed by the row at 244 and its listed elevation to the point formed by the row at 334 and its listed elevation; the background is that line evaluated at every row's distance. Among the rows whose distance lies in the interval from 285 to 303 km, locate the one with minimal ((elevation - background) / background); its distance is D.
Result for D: 286 km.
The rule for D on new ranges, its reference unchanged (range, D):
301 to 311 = 310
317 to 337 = 322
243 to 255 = 254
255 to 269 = 268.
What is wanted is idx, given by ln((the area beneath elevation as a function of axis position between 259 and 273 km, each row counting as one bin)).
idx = 3.50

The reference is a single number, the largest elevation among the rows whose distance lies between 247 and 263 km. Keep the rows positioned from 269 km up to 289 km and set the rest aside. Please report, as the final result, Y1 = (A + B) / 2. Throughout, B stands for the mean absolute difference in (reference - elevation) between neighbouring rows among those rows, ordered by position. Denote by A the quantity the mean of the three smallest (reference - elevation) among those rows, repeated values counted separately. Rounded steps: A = -0.1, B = 0.133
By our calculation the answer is 0.00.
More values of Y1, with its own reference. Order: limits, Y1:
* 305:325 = -0.23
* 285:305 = -0.22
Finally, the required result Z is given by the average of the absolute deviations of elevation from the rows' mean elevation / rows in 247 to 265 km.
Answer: 0.198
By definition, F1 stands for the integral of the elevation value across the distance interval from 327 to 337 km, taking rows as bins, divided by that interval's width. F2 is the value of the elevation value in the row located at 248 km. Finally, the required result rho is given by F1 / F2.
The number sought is 1.2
